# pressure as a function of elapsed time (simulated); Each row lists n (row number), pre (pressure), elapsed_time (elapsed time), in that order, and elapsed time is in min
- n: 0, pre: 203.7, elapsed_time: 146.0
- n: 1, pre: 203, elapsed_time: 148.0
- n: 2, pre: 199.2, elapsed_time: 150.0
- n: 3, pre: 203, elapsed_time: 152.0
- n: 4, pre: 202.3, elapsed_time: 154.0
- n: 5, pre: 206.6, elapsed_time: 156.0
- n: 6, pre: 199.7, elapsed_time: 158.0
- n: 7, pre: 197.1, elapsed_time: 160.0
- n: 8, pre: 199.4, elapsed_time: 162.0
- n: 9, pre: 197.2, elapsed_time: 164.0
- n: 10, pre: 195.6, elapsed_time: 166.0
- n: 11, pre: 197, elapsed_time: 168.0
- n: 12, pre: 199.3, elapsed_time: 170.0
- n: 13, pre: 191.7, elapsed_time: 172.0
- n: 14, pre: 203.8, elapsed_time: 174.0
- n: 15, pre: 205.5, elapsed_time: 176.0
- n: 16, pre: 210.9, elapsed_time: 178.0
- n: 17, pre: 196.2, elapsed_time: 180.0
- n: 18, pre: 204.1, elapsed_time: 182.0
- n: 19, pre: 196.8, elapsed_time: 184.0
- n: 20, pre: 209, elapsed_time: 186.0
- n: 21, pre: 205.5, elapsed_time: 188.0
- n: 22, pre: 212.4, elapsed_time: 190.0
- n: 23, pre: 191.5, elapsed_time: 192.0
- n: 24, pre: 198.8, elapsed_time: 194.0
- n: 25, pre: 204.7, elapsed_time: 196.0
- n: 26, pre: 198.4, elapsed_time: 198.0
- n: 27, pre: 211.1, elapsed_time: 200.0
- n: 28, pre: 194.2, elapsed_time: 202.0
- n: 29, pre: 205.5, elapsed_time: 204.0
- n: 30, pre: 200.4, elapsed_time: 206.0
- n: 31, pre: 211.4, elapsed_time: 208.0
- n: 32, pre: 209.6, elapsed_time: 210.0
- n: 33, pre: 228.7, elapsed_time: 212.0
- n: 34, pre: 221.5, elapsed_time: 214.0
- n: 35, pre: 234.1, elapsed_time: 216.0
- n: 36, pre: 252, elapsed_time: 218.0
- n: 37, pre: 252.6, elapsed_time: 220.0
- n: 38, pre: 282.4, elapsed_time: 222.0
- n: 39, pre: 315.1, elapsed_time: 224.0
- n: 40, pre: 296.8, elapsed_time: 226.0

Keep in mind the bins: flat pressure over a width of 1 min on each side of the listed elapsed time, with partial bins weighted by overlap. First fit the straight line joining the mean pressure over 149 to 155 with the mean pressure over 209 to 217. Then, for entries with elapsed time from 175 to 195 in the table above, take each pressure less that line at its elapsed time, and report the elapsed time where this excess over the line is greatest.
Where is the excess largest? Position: 178.0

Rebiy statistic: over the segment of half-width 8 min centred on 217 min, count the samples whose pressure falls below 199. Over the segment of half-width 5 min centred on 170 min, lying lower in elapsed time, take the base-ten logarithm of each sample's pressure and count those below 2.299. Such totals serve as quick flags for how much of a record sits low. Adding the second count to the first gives 3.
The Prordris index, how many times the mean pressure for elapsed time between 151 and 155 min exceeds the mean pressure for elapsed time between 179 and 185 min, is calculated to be 1.02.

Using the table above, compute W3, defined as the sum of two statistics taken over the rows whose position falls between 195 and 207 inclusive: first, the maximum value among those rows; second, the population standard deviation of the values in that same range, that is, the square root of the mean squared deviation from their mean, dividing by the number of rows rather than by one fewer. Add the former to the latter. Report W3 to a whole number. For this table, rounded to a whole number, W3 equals 217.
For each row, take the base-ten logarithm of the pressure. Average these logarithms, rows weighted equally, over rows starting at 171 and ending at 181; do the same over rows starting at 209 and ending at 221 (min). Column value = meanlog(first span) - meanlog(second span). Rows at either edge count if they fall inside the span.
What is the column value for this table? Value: -0.062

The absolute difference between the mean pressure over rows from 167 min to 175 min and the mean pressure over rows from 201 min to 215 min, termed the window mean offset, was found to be 12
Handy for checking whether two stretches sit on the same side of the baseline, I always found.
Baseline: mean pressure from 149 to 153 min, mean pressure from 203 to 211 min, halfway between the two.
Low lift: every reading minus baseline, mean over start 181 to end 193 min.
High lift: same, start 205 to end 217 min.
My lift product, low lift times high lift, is -10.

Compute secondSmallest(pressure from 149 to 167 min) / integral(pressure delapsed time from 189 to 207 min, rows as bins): 0.054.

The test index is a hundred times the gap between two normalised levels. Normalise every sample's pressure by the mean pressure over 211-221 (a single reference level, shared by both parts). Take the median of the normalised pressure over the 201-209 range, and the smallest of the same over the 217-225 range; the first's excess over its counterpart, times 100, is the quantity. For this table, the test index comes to -21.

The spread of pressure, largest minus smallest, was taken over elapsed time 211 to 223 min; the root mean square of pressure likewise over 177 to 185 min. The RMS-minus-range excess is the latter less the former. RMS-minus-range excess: 141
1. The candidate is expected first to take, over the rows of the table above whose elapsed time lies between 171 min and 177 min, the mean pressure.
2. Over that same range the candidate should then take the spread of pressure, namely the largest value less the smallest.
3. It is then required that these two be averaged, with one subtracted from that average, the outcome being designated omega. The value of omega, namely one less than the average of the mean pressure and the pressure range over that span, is 106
